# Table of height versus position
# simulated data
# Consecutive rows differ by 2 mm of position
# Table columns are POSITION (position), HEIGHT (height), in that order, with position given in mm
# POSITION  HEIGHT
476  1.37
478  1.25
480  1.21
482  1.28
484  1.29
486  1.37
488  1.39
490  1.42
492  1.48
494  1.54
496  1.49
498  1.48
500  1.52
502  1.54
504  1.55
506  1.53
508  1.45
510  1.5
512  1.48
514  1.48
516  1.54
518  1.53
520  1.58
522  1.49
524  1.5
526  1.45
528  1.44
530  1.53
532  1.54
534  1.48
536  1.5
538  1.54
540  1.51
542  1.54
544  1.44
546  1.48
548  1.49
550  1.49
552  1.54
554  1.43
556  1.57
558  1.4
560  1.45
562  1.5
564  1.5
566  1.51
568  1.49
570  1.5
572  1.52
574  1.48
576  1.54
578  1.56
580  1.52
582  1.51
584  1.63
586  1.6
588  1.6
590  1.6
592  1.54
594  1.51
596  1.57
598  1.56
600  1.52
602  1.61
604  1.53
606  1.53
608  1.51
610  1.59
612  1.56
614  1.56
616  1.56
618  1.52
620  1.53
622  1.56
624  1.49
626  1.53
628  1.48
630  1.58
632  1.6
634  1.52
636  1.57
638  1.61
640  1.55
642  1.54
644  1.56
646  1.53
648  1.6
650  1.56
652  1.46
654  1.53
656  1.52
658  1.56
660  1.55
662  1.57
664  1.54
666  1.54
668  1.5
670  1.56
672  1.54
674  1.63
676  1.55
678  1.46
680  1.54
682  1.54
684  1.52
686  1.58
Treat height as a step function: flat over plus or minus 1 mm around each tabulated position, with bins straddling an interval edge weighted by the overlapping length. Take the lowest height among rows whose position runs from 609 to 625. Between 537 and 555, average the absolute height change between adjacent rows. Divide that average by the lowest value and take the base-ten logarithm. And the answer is -1.51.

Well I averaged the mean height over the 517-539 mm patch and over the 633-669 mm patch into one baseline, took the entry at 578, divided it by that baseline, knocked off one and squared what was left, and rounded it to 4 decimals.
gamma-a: 0.0005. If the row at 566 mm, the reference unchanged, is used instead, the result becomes 0.0001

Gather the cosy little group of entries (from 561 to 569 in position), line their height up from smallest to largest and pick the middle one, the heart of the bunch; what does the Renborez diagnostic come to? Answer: 1.50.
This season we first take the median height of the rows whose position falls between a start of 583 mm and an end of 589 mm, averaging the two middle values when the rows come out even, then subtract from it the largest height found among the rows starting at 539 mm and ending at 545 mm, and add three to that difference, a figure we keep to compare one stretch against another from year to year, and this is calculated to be 3.06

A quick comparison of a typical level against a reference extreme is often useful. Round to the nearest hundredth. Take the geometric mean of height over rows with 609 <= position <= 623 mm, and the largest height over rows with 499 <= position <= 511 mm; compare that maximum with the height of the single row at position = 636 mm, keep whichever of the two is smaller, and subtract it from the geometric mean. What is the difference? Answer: 0.00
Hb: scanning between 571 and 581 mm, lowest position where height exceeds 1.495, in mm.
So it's 572 mm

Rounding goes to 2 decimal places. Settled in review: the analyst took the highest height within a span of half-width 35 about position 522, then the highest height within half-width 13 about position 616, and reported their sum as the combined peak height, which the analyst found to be 3.17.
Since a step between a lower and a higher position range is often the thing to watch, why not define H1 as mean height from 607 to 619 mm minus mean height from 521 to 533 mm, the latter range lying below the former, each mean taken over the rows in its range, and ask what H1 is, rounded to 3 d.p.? 0.058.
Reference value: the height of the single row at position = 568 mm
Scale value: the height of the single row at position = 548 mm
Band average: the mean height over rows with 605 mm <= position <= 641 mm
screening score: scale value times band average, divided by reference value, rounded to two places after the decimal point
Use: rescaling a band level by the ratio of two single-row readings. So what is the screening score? 1.55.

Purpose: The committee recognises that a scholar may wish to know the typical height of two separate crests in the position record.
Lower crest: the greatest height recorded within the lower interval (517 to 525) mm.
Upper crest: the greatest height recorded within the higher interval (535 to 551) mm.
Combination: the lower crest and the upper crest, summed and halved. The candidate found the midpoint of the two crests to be 1.56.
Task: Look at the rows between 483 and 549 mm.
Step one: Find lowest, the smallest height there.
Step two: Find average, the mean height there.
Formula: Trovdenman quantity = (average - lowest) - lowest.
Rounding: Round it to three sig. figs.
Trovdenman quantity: -1.09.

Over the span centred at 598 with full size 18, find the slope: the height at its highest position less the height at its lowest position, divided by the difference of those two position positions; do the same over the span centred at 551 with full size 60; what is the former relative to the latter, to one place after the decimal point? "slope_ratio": -8.5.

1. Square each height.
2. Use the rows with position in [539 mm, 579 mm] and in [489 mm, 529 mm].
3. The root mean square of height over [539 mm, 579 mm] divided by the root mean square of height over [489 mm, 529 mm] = 0.998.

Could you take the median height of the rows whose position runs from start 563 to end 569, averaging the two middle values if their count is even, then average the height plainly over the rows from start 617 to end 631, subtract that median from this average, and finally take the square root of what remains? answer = 0.16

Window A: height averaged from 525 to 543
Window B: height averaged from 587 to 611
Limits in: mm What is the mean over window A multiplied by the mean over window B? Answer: 2.339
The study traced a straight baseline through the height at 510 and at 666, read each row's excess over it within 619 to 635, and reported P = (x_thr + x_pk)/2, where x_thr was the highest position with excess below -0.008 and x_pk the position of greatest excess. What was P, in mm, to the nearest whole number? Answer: 633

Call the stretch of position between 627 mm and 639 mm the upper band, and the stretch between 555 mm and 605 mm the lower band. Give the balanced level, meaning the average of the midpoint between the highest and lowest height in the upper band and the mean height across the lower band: 1.54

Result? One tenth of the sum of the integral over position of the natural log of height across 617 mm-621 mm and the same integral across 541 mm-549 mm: 0.49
